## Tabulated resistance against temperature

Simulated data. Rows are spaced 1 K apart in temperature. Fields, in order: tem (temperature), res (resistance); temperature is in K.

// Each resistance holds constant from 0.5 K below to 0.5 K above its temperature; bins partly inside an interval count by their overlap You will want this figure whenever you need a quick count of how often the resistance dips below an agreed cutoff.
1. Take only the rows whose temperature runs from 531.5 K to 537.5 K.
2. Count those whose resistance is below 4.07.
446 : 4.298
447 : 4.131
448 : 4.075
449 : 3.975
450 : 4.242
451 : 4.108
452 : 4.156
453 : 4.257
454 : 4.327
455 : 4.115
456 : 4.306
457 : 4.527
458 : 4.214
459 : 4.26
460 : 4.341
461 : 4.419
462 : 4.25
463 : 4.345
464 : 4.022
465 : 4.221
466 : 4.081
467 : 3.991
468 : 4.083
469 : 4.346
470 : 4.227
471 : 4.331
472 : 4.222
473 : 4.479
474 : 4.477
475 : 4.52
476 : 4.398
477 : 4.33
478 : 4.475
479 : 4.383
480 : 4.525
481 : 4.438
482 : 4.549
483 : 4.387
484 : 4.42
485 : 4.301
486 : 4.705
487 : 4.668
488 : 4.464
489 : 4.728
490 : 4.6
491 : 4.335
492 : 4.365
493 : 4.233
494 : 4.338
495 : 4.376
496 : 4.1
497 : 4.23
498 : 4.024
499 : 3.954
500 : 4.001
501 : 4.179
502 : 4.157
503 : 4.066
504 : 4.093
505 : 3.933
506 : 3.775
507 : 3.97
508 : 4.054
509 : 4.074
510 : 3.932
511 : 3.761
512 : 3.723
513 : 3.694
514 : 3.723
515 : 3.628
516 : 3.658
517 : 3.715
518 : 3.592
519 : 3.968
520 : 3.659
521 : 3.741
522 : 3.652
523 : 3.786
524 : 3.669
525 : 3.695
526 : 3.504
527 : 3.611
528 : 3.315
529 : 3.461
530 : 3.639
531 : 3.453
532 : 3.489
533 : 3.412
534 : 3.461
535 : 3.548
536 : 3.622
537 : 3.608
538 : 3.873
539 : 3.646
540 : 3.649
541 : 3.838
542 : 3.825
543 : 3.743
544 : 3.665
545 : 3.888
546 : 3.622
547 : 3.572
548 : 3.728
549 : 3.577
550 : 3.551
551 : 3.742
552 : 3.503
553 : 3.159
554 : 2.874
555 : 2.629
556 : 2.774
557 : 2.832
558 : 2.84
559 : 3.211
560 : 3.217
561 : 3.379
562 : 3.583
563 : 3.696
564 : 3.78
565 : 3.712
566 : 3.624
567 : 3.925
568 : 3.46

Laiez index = 6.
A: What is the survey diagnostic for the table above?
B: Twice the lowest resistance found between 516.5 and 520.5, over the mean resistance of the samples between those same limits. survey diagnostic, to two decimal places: 1.92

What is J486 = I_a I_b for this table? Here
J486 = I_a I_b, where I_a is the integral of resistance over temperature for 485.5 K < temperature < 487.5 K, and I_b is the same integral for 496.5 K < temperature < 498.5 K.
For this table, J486 77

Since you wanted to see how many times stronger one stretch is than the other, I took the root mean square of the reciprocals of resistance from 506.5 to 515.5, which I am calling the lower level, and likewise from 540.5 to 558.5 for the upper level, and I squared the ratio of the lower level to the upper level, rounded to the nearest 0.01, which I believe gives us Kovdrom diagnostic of 0.75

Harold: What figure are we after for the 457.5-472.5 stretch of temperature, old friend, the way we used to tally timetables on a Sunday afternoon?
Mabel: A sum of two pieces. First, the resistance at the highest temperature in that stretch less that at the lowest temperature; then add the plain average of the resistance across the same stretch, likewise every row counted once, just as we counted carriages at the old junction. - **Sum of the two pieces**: 4.2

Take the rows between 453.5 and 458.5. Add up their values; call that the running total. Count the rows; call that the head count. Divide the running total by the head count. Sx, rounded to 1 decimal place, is 4.3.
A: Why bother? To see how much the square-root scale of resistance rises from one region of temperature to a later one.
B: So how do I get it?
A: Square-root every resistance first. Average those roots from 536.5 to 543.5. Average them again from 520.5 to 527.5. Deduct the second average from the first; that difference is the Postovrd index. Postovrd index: 0.02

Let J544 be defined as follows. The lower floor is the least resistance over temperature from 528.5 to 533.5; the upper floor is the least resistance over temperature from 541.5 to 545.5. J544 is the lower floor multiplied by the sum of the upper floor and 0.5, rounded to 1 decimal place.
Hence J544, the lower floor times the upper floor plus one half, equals 14.2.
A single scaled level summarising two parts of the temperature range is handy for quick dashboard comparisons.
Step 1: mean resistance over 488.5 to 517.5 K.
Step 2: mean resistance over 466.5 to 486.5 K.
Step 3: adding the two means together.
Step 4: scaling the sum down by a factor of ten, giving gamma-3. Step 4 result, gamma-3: 0.84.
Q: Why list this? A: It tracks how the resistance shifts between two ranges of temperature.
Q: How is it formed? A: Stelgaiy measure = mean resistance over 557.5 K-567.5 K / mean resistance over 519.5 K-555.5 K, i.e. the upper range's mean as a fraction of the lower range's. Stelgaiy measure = 0.98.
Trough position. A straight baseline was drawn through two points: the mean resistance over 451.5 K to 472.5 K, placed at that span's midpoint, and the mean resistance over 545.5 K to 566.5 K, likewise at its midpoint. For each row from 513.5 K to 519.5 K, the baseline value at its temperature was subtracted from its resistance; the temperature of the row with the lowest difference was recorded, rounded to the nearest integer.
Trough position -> 518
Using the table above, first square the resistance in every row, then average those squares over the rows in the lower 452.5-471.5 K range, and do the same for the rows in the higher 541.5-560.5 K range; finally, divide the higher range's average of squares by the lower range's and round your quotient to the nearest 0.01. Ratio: 0.64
